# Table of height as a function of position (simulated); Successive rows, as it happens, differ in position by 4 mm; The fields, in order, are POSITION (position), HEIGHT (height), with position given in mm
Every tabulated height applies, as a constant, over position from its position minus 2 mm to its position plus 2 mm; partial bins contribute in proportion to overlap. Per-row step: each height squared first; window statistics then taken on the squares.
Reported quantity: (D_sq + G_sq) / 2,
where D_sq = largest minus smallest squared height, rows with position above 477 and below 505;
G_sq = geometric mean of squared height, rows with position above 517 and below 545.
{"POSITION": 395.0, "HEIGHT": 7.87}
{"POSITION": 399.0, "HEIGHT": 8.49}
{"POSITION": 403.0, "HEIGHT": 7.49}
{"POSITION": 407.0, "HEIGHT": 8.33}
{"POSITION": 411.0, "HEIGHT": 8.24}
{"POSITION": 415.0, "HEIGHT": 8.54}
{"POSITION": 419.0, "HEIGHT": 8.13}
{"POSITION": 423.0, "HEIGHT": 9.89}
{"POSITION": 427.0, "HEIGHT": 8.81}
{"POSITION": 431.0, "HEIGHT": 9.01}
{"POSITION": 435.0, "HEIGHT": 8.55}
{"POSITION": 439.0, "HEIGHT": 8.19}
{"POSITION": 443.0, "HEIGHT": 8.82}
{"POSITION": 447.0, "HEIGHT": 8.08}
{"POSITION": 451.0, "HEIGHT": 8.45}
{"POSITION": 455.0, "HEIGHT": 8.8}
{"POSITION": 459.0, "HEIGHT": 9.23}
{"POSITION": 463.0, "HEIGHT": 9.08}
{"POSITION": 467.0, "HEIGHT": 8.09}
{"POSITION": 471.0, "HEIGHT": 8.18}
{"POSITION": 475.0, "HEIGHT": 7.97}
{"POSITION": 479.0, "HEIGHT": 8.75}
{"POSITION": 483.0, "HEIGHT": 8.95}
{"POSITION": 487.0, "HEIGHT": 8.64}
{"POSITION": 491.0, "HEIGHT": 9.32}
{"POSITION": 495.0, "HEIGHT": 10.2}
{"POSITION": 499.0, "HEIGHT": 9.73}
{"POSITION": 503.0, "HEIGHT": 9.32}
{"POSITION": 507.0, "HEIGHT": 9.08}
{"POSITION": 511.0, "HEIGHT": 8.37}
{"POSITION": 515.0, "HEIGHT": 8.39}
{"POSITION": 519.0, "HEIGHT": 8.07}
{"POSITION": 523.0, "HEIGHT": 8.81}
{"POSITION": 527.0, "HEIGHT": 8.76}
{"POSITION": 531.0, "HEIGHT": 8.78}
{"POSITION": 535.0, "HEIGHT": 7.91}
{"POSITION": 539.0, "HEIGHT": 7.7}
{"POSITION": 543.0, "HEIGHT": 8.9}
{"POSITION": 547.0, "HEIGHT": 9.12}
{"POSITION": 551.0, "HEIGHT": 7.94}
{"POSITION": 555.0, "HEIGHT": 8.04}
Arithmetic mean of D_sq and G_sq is 50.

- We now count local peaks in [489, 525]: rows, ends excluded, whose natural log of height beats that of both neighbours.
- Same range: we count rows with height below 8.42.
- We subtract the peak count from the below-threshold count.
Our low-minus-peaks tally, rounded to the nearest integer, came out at 1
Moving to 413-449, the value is 0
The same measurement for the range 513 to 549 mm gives 2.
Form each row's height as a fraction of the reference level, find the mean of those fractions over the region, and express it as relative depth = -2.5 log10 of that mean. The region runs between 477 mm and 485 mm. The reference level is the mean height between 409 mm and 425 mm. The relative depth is -0.019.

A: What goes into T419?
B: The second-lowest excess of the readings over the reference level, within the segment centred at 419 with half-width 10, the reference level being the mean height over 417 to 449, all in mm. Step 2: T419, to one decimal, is -0.4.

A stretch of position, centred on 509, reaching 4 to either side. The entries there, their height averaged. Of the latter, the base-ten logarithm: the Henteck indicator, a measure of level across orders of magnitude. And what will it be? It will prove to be 0.941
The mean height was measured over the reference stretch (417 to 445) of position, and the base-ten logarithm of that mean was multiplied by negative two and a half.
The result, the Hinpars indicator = -2.358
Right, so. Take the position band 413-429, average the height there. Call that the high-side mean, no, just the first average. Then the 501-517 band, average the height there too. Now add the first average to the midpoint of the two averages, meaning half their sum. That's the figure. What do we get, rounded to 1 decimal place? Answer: 17.7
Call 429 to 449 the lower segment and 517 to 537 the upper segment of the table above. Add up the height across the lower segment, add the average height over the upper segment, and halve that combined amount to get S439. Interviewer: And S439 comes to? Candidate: 25.6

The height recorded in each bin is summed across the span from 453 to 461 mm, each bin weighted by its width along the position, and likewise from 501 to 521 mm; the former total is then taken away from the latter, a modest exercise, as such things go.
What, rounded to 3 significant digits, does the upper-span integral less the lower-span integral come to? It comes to 101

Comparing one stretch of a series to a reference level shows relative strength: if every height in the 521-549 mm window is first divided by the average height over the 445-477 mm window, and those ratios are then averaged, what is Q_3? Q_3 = 1.010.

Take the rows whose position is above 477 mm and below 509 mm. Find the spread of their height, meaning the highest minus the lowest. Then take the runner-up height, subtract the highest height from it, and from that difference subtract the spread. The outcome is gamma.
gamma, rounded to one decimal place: -2.0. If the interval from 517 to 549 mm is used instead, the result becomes -1.6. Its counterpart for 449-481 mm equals -1.4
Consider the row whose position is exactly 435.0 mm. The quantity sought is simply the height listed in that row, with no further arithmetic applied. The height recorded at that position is 8.55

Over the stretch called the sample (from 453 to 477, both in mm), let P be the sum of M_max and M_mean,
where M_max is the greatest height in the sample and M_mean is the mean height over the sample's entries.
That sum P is 17.8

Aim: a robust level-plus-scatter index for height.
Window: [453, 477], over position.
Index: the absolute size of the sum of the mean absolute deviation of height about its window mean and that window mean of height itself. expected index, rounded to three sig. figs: 9.04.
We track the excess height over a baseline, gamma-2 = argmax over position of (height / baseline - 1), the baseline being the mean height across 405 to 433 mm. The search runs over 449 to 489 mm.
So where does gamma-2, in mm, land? 459.0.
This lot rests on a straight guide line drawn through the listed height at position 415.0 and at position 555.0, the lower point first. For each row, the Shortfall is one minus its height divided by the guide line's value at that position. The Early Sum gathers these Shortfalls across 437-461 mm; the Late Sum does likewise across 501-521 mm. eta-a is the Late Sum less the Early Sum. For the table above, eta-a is -0.15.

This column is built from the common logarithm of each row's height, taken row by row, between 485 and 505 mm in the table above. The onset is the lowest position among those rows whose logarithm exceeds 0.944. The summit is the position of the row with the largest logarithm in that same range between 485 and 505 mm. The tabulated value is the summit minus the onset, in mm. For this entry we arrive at 4 mm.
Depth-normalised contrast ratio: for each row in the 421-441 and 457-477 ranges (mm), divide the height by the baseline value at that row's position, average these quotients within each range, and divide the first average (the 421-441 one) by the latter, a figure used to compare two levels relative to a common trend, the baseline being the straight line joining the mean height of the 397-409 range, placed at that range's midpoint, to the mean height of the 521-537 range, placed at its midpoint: 1.06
